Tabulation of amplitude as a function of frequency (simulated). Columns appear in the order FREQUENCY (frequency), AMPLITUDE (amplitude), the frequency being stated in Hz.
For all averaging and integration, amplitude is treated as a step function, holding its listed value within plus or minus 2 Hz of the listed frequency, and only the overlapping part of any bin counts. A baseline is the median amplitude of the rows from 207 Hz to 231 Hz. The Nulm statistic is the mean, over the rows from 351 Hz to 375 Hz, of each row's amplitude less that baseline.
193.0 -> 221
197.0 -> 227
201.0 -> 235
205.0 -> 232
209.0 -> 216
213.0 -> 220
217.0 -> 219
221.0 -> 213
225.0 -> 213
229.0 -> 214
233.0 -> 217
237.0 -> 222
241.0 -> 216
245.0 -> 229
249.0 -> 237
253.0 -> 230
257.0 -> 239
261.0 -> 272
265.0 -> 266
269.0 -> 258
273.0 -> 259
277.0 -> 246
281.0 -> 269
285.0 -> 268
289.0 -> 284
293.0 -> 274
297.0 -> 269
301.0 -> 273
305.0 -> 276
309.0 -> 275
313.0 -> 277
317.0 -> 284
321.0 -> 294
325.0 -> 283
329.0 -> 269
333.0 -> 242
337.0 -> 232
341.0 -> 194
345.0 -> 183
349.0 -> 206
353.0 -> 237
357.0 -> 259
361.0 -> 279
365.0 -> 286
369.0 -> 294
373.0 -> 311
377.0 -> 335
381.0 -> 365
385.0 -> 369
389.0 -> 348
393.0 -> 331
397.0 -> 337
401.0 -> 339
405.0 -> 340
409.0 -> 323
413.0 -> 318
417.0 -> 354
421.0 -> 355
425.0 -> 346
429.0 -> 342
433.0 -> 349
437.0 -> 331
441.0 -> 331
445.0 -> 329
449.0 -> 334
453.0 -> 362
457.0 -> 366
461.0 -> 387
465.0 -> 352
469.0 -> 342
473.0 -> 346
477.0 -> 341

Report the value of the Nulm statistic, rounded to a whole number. 63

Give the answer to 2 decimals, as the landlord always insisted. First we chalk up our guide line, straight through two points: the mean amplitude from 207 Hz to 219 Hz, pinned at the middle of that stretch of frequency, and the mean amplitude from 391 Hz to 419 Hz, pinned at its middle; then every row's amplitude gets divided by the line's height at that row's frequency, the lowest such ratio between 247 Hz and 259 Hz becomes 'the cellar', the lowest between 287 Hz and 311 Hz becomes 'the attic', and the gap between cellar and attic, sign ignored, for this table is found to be 0.05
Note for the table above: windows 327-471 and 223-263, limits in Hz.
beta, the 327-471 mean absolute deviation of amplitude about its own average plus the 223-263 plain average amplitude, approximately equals 272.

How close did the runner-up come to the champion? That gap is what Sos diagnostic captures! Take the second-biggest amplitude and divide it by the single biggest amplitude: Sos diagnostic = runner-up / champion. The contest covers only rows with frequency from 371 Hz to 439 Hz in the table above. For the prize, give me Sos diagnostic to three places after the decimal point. 0.989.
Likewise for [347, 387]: 0.989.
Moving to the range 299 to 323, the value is 0.966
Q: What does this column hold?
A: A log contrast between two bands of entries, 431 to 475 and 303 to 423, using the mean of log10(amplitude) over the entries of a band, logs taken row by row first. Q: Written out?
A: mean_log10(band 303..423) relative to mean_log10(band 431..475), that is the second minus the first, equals -0.081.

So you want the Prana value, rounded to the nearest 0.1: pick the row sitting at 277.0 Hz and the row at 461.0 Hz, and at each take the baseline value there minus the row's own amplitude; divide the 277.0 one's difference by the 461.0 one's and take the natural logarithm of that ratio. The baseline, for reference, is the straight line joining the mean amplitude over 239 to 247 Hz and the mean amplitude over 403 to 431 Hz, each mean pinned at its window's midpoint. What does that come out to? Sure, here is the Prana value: -3.4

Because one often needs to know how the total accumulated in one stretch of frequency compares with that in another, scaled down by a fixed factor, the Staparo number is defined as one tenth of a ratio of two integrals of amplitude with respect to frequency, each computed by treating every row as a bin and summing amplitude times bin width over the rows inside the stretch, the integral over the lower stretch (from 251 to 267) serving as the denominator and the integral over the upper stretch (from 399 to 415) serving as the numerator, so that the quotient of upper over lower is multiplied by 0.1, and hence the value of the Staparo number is 0.13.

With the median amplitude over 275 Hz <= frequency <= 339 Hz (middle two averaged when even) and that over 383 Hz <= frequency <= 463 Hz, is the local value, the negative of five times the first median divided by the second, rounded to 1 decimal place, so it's -4.0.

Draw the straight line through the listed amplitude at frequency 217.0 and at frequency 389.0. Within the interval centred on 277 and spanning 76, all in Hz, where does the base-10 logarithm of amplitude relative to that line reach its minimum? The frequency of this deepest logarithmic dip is 241.0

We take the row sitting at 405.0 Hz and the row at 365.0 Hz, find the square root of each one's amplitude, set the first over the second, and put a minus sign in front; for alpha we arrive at -1.09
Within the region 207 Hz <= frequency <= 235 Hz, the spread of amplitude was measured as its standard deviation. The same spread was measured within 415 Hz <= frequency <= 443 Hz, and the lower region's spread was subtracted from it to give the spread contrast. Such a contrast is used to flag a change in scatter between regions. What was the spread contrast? 7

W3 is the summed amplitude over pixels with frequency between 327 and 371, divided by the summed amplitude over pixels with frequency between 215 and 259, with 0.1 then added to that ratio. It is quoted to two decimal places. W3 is 1.19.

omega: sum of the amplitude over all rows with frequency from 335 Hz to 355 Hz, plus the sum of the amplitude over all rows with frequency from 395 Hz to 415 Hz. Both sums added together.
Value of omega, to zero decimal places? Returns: 2709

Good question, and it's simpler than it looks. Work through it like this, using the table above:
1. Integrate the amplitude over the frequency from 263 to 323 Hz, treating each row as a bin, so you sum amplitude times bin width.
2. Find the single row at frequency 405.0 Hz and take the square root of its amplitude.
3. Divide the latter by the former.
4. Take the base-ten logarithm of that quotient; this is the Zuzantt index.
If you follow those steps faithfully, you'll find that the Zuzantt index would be -2.95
